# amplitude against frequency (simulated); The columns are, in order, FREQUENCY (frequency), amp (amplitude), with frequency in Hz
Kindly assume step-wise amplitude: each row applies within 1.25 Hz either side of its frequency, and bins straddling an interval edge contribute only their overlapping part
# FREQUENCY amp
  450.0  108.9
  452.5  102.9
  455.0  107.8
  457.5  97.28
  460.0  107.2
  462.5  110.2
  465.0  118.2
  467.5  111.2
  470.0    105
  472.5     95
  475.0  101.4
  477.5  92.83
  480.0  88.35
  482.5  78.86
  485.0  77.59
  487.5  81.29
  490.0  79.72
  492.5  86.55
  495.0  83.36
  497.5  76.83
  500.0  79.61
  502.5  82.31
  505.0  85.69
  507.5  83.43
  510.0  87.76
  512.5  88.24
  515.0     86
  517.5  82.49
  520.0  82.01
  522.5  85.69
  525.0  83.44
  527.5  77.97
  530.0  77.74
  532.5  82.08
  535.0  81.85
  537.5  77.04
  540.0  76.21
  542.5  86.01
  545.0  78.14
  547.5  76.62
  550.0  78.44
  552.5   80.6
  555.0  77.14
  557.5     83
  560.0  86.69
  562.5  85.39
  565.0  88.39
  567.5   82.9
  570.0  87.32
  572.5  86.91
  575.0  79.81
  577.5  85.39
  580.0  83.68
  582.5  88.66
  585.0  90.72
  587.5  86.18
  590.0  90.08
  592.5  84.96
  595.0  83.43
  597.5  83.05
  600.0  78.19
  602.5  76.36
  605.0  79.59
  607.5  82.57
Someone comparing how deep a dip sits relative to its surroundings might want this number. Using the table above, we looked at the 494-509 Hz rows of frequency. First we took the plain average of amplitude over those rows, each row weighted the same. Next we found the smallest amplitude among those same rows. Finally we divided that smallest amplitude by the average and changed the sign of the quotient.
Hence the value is -0.938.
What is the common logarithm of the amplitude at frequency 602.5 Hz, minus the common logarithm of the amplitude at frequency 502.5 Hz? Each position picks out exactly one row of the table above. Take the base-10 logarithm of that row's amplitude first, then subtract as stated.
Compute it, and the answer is -0.03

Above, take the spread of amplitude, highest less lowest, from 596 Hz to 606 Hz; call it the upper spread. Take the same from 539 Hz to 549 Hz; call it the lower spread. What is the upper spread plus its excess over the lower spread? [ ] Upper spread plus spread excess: 4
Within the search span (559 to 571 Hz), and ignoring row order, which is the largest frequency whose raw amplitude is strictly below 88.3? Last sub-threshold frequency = 570.0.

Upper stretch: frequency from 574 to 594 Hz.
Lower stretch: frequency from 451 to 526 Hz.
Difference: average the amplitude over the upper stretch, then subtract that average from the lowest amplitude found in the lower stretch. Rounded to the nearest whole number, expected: -9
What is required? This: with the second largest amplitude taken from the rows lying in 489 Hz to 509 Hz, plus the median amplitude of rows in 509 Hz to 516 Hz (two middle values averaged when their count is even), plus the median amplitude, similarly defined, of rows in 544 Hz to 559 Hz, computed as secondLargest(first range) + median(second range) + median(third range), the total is 252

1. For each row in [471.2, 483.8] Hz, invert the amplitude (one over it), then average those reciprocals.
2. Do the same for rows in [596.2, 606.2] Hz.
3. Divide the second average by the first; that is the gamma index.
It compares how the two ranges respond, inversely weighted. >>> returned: 1.14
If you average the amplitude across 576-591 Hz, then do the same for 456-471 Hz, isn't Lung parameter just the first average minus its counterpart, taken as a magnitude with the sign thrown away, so 21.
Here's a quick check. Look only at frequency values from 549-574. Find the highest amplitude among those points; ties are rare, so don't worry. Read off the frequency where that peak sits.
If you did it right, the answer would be 565.0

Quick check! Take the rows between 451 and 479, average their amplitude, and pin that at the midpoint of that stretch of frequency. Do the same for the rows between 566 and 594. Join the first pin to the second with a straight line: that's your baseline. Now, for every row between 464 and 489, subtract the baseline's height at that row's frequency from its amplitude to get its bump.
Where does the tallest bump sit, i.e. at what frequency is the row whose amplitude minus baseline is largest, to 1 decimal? 465.0 Hz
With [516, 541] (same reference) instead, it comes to 522.5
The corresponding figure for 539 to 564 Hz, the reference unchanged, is 560.0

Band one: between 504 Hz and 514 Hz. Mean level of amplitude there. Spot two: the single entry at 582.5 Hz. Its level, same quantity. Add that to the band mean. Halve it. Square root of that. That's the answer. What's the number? 9.35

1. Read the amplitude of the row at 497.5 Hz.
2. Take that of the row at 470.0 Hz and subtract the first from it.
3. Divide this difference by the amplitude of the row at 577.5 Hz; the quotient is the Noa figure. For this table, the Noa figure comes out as 0.330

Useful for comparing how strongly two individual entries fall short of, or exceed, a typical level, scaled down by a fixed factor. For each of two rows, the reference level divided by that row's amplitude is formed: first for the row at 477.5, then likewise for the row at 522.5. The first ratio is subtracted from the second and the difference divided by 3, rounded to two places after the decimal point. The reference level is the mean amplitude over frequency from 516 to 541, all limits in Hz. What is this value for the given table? 0.02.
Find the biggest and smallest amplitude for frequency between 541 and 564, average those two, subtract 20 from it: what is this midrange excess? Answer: 61.7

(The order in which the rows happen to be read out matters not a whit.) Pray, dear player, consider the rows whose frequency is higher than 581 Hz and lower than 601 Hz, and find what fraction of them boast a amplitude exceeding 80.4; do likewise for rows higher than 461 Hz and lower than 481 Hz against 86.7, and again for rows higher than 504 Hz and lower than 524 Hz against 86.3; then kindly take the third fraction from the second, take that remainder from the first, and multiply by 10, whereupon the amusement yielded 1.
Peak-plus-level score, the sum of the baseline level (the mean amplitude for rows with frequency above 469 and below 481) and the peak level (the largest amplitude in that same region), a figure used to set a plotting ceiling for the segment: 202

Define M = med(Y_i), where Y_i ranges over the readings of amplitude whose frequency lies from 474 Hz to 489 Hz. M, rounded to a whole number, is 85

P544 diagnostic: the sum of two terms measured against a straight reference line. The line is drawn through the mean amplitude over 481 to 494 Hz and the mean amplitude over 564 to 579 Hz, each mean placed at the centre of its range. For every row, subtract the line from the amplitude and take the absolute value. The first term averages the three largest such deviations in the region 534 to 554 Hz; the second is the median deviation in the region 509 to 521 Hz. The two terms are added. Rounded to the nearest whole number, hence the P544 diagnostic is 11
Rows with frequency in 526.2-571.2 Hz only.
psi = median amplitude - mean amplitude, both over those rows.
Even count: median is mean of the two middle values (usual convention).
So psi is -0.1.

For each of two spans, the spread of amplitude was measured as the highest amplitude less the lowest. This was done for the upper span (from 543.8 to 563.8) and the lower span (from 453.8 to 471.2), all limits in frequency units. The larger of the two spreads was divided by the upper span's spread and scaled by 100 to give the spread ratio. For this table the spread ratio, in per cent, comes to 208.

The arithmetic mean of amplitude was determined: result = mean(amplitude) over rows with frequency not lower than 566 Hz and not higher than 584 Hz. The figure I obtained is 85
